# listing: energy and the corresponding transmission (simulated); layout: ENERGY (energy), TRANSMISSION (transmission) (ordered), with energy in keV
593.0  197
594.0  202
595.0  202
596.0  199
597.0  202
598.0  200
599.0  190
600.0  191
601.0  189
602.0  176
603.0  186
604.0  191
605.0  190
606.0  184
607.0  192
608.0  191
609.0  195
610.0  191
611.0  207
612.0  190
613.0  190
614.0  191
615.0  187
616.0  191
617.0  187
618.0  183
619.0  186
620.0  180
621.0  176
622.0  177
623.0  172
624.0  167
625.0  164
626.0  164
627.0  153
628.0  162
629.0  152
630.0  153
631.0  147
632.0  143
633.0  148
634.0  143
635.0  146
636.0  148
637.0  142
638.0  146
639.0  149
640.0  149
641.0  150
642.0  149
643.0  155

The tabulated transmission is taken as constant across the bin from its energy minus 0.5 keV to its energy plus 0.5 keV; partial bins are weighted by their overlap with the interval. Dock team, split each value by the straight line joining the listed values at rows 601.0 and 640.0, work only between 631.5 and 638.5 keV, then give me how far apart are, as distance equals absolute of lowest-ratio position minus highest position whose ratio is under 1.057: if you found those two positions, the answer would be 6 keV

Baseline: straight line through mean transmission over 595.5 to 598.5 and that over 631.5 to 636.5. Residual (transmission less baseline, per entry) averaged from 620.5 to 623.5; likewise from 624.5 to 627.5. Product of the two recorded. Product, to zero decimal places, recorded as 34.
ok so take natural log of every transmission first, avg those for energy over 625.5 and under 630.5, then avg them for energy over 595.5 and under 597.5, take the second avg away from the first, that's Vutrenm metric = -0.246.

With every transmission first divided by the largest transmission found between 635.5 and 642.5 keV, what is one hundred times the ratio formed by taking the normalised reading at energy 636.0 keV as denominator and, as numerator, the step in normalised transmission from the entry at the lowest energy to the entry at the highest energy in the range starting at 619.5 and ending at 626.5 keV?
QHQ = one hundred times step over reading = -11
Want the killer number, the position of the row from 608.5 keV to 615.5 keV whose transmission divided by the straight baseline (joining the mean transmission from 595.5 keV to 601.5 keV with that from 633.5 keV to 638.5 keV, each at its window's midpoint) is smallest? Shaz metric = 610.0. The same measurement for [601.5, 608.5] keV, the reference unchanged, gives 602.0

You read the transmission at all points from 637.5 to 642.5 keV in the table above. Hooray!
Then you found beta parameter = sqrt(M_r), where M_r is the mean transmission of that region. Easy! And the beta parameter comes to 12.2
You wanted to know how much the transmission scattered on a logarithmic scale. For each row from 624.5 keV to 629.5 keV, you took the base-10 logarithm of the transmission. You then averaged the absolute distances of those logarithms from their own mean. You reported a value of 0.0143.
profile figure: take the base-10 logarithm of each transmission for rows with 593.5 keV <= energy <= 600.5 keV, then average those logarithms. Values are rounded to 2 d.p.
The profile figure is 2.30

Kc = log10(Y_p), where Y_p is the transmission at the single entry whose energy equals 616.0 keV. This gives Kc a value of 2.28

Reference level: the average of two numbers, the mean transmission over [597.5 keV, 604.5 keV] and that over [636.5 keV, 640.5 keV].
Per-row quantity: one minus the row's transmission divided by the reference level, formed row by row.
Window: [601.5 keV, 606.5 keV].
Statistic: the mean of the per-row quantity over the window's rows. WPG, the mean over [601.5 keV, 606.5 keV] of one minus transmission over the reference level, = -0.105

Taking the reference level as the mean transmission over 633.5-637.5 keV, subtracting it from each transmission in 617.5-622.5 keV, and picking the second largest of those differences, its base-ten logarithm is 1.58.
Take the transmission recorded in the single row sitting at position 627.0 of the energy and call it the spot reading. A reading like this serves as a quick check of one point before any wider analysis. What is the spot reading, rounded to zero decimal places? 153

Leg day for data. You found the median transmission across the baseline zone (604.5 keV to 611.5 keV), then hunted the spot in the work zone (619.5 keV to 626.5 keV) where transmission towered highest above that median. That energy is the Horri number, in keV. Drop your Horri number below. 620.0 keV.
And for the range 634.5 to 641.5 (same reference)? 641.0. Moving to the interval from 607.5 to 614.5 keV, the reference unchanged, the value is 611.0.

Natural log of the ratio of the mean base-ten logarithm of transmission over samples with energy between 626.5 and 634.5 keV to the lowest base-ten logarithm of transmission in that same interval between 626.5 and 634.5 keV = 0.010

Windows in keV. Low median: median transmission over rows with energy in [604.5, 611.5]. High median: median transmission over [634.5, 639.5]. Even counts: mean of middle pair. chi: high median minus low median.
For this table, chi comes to -45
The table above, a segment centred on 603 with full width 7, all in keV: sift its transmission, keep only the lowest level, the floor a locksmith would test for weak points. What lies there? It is 176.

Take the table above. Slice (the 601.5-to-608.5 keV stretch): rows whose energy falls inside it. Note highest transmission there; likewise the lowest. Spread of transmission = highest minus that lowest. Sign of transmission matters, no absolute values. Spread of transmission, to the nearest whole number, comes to 16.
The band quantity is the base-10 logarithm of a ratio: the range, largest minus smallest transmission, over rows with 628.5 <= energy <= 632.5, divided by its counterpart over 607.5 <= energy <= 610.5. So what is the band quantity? 0.40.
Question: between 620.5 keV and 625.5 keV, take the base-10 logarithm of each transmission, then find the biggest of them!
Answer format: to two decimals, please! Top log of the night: 2.25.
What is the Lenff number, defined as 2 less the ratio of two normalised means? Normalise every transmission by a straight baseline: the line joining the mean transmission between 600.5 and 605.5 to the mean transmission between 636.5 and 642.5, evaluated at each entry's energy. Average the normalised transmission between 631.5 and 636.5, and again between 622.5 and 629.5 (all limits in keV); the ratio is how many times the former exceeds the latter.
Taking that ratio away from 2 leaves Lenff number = 1.05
